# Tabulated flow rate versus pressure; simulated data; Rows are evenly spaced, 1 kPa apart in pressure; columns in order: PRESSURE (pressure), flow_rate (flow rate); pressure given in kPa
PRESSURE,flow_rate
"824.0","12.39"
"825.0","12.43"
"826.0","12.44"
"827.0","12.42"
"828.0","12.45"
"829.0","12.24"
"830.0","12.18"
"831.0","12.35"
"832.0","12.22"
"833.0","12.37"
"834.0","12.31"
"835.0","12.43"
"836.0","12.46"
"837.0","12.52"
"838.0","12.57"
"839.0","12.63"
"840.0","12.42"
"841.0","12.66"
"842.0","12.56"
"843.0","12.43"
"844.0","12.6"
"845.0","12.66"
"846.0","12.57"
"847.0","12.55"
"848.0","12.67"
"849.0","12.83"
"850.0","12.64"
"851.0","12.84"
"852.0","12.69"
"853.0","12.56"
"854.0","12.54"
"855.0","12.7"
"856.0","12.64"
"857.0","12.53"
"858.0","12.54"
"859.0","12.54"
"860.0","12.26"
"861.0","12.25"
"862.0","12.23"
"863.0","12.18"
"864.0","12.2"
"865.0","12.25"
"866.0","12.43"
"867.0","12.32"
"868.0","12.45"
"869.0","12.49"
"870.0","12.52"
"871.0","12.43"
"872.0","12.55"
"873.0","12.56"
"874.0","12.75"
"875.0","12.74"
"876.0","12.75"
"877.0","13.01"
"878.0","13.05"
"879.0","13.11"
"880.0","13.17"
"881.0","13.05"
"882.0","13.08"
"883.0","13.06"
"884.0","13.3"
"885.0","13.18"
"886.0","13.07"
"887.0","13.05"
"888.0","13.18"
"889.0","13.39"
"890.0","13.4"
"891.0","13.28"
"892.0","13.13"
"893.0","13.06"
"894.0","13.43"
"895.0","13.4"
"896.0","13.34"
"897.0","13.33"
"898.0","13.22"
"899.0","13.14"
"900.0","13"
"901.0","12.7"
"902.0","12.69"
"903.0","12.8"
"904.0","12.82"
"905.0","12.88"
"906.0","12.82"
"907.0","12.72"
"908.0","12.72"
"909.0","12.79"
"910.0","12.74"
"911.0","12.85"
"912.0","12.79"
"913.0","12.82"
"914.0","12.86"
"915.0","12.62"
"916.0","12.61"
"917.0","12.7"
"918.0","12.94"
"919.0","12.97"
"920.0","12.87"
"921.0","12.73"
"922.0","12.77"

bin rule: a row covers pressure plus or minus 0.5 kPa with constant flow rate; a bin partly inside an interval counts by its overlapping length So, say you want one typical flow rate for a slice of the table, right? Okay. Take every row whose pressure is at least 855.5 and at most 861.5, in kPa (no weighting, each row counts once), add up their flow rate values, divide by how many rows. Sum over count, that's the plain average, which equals 12.5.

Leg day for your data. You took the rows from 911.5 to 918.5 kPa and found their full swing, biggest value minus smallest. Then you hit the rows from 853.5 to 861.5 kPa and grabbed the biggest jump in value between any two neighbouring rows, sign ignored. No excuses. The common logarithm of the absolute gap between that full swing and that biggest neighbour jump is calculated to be -1.30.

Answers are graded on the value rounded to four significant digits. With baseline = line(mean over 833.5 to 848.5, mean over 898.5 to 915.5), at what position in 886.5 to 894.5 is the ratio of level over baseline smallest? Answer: 893.0 kPa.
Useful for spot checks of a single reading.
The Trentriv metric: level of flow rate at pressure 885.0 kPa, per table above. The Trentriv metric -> 13.18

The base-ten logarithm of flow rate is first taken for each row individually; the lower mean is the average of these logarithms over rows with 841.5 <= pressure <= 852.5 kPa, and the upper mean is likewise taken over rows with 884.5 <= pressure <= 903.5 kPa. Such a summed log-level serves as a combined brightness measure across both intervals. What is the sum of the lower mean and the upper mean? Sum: 2.22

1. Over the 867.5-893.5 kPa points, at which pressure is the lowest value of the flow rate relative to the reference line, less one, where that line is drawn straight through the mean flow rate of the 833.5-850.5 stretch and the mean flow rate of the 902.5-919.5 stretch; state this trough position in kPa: 871.0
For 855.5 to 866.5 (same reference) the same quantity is 863.0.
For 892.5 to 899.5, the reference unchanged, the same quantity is 893.0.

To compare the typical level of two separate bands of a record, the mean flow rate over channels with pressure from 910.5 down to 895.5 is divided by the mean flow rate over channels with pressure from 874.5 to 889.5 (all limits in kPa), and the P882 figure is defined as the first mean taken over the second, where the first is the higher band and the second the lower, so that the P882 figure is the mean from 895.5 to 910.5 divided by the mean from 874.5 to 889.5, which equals 0.99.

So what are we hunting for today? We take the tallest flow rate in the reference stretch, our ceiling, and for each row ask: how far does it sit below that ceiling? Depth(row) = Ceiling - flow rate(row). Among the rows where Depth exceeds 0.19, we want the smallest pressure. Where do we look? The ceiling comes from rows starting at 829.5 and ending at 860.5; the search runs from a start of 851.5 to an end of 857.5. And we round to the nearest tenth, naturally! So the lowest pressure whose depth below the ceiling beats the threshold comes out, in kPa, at 853.0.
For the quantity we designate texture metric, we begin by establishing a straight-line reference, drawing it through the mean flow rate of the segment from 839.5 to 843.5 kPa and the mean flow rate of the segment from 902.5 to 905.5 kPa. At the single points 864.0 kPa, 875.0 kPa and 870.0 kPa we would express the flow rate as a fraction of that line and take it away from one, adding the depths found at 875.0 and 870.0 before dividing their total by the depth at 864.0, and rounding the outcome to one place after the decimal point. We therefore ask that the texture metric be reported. 0.2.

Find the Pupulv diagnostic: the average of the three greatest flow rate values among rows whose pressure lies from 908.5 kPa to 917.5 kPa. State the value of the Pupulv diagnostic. 12.8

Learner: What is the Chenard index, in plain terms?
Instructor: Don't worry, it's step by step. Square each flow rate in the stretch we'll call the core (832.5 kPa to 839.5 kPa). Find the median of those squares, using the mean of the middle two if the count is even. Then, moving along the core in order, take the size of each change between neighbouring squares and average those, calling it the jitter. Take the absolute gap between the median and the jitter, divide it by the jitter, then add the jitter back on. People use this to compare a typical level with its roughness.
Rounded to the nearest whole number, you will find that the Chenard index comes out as 99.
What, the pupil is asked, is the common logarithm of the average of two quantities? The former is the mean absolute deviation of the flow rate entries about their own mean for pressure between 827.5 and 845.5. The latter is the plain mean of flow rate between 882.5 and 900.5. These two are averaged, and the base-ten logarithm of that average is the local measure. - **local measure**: 0.824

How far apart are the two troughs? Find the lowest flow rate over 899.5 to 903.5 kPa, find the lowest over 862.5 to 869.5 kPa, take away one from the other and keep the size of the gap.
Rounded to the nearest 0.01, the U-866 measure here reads 0.51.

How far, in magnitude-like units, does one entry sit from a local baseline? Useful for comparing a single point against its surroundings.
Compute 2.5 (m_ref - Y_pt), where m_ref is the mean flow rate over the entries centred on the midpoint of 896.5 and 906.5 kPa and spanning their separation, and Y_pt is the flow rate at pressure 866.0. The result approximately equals 1.3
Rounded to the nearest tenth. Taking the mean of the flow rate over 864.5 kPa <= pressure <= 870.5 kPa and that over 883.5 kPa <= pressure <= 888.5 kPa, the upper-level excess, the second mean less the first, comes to 0.7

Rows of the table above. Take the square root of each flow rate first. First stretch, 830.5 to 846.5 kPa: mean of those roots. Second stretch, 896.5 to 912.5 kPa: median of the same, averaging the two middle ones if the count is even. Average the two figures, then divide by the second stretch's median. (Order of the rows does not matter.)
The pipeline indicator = 0.994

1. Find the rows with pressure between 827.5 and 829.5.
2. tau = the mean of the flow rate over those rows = 12.3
